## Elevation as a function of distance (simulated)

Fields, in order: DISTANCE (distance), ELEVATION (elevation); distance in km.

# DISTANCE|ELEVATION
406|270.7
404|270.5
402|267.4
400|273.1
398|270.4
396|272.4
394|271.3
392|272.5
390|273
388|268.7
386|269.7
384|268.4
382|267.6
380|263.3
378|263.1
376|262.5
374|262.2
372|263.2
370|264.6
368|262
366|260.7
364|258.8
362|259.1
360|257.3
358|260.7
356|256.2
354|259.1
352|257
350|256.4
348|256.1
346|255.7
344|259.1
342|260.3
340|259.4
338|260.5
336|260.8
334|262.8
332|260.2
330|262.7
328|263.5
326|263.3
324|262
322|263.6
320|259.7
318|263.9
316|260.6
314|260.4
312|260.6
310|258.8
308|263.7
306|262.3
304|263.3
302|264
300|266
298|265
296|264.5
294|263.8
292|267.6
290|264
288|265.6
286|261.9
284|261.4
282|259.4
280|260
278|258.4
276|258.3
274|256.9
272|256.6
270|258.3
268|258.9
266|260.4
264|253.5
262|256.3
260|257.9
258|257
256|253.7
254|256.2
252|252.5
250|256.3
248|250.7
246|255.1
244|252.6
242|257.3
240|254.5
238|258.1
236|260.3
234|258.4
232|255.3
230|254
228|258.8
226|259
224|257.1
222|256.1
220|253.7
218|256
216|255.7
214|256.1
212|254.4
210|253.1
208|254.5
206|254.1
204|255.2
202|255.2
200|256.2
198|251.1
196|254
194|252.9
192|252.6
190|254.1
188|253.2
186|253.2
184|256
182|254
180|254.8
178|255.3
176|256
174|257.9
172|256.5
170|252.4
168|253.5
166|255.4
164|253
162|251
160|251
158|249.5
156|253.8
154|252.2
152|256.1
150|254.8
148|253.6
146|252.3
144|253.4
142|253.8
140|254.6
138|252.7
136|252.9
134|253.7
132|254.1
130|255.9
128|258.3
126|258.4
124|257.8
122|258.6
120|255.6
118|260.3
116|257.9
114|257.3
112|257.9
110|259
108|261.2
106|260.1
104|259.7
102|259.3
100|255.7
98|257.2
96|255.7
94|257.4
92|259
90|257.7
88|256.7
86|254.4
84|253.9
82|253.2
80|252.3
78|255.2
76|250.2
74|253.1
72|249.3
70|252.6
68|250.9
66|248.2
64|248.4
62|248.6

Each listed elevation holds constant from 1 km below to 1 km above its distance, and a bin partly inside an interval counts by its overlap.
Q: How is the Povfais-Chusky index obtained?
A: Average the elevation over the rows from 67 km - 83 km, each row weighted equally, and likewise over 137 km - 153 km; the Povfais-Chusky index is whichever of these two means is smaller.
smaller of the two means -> 252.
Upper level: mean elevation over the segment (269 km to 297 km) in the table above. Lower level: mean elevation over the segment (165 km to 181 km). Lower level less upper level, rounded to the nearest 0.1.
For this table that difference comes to -6.0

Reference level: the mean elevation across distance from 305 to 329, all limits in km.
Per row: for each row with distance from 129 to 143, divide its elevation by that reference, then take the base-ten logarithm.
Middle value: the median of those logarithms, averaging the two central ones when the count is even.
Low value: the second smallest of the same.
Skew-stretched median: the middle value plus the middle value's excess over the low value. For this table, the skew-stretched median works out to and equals -0.012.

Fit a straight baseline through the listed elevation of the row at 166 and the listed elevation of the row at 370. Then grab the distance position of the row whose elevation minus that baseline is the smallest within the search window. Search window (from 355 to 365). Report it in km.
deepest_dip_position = 356 km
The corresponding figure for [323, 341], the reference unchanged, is 340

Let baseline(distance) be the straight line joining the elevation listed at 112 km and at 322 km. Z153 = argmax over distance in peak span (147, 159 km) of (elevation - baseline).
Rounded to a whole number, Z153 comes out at 152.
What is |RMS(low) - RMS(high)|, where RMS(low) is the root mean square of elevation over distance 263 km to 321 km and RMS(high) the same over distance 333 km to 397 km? 1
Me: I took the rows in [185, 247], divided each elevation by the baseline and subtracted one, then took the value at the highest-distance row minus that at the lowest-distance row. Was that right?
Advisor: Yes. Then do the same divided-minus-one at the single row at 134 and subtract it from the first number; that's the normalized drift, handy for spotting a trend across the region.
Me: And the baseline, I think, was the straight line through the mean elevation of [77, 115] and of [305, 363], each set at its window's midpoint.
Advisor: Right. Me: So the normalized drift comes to 0.019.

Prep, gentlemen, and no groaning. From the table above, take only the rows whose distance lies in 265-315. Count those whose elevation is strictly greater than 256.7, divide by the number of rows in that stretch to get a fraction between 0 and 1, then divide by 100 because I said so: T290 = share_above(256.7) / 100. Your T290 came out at 0.010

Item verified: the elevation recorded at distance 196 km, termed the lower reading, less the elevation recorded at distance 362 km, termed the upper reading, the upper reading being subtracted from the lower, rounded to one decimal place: -5.1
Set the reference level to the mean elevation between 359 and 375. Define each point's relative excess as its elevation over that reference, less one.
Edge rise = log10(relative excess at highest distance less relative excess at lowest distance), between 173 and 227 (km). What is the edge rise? -2.38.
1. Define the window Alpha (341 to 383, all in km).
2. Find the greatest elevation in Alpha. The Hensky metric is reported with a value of 267.6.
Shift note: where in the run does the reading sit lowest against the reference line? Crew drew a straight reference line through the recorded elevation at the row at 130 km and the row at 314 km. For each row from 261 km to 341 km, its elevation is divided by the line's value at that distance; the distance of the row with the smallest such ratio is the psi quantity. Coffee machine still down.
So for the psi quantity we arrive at 264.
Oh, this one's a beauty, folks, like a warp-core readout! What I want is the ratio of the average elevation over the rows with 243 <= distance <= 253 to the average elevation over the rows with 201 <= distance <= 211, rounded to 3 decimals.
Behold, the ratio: 0.996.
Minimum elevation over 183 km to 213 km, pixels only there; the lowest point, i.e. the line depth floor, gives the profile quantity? 251.1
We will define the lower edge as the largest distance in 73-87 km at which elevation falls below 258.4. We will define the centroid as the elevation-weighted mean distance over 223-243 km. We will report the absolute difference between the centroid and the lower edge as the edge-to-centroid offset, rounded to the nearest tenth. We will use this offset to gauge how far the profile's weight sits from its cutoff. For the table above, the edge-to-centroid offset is 147.0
